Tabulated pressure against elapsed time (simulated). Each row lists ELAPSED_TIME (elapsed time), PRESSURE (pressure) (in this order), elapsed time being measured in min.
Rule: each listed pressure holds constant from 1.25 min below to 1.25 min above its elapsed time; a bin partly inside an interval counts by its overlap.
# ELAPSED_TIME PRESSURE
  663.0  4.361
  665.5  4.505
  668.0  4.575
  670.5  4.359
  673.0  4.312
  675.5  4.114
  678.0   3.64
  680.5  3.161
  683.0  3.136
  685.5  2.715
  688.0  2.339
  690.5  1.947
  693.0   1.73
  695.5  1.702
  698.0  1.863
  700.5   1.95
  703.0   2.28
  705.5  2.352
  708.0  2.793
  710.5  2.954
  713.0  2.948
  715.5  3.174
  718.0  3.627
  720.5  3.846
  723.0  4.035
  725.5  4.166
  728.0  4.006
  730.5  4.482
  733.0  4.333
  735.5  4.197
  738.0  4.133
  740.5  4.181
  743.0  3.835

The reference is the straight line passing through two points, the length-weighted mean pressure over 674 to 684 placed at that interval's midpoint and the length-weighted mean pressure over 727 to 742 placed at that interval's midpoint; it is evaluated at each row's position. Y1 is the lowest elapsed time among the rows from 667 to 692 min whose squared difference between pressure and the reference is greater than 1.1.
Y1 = 668.0 min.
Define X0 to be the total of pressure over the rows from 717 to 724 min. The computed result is 11.5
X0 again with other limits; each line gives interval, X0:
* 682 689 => 8.2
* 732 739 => 12.7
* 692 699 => 5.3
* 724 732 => 12.7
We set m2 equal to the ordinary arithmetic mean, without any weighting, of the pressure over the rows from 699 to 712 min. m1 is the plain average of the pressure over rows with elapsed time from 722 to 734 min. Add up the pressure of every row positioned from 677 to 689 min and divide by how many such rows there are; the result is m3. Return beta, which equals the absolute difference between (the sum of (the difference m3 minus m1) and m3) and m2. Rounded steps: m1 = 4.2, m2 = 2.5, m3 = 3.0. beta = 0.7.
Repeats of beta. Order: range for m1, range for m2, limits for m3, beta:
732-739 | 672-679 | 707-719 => 2.0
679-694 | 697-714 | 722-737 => 3.5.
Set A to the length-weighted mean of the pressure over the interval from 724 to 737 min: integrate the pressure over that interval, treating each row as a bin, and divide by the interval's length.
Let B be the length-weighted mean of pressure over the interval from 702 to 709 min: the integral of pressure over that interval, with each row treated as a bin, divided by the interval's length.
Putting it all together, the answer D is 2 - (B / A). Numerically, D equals 1.42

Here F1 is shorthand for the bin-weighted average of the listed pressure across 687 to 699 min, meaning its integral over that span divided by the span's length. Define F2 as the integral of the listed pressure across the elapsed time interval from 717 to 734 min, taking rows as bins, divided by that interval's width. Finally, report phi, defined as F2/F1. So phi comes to 2.13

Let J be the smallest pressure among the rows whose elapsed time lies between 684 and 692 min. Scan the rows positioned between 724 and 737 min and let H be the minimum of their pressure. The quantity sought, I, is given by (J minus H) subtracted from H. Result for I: 6.1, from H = 4.006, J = 1.947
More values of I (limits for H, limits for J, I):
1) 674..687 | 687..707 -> 3.7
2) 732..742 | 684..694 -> 6.5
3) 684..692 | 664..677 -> -0.2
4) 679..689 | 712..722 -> 1.7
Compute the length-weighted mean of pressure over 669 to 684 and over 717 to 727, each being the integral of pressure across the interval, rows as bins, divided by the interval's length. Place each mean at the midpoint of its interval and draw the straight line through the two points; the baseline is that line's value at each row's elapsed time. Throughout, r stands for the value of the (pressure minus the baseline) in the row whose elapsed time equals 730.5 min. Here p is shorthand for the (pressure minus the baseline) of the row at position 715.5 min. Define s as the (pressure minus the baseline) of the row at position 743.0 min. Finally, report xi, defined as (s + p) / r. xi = -1.7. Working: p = -0.7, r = 0.5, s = -0.1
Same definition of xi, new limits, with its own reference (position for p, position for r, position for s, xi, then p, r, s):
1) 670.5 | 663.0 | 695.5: -2.7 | 0.6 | 0.6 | -2.2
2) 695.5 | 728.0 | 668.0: -21.9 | -2.2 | 0.1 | 0.8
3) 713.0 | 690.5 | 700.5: 1.5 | -1.0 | -1.9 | -1.9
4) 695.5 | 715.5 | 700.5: 5.5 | -2.2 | -0.7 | -1.9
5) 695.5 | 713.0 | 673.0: 1.7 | -2.2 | -1.0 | 0.5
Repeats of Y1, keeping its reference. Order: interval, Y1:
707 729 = 708.0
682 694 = 688.0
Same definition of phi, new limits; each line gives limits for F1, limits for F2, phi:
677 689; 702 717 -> 0.92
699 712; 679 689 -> 1.17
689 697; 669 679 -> 2.28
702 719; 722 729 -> 1.42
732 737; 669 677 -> 1.00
